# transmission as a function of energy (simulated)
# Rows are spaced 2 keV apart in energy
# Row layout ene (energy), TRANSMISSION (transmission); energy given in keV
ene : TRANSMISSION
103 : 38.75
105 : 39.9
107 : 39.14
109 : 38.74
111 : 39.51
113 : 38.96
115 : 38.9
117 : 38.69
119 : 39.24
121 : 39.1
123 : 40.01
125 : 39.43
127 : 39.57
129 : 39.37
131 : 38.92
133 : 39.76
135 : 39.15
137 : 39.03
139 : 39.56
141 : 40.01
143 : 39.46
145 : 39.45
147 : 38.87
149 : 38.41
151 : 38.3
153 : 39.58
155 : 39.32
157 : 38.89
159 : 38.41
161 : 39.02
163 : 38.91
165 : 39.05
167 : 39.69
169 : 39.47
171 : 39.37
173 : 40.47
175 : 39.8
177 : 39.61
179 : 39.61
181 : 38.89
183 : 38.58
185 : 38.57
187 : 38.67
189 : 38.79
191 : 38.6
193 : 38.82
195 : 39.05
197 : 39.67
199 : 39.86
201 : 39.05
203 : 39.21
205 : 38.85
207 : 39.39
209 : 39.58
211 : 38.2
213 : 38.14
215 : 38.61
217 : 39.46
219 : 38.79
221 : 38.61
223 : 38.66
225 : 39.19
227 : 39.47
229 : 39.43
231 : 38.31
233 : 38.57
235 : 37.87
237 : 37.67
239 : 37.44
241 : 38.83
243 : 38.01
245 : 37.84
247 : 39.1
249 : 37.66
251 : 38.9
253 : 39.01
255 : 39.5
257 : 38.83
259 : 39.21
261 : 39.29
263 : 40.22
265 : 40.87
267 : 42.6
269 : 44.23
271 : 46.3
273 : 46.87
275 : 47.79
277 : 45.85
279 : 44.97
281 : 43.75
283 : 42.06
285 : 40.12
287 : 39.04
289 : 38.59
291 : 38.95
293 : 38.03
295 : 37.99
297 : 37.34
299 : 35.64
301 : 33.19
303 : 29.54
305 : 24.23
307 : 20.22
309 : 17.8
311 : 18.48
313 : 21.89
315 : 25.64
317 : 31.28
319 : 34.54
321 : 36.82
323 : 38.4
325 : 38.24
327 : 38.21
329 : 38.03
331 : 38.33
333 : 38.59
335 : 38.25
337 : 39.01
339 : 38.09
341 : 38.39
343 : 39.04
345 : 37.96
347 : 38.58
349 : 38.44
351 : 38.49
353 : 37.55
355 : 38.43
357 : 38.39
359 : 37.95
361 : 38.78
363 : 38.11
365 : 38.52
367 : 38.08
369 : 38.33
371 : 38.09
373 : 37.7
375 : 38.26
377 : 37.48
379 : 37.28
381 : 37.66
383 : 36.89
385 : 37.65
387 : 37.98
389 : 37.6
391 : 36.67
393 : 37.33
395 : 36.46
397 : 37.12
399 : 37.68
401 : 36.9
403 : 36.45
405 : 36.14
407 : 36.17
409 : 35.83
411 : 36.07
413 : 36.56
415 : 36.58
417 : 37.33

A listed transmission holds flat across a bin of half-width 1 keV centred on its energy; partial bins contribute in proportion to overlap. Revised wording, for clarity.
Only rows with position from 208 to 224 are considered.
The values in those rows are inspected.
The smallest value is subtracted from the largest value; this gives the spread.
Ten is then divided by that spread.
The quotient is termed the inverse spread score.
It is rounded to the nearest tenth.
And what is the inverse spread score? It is 6.9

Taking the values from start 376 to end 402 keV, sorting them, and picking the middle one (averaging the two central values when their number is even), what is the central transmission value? 37.3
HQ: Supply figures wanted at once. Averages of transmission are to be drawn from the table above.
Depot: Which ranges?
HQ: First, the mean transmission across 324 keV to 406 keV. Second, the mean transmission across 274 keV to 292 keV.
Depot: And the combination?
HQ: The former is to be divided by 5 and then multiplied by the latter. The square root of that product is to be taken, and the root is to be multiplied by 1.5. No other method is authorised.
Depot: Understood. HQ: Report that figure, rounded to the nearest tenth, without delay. 26.9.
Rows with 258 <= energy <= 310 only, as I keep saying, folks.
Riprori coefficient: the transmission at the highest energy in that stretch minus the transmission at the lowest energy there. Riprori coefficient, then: -21.4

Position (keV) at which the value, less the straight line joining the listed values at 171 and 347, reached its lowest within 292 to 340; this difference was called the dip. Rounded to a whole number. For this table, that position 309 keV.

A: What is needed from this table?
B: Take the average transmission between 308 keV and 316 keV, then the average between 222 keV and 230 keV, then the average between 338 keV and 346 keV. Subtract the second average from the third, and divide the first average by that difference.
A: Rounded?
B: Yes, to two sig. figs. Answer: -26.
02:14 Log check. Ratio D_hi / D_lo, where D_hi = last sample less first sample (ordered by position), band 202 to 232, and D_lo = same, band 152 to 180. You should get -30.0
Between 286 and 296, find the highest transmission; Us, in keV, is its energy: 287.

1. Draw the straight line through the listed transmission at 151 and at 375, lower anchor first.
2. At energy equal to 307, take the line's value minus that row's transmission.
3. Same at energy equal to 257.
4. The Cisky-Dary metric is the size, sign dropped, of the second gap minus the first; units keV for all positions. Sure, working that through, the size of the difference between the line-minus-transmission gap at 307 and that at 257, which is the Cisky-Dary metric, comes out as 19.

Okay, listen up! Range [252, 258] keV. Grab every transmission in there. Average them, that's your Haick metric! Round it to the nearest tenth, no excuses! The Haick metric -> 39.1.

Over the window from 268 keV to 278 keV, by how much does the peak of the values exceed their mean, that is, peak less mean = 1.6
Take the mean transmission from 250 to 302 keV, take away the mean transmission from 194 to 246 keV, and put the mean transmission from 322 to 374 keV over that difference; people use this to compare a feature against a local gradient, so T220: 19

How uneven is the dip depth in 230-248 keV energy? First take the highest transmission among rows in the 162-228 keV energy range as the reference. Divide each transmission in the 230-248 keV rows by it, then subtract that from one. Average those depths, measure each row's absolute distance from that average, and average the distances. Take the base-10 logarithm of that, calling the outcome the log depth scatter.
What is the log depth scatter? -1.94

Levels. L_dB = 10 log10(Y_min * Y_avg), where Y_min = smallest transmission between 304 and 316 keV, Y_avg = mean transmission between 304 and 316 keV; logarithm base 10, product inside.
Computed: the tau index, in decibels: 25.80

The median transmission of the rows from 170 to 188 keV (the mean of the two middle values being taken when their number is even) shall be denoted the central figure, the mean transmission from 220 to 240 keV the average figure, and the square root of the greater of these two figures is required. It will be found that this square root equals 6.27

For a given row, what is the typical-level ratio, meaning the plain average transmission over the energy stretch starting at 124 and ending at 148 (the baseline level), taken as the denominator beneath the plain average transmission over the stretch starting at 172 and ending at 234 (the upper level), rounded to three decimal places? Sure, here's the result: 0.992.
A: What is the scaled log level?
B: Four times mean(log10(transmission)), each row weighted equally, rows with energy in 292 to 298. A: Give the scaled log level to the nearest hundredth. 6.31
